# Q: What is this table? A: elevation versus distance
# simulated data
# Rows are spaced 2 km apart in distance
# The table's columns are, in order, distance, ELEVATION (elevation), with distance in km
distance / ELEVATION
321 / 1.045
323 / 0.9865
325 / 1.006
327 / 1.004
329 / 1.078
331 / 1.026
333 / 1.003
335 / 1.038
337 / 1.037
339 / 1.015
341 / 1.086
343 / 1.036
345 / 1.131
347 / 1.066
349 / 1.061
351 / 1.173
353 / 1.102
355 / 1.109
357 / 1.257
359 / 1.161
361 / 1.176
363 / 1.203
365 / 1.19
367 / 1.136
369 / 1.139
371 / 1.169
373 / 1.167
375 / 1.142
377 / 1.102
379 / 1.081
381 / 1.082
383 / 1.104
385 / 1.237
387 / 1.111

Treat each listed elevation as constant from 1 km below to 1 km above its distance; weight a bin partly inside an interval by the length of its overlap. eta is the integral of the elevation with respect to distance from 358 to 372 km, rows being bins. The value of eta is 16.3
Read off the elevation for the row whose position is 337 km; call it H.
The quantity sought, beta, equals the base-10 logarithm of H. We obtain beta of 0.016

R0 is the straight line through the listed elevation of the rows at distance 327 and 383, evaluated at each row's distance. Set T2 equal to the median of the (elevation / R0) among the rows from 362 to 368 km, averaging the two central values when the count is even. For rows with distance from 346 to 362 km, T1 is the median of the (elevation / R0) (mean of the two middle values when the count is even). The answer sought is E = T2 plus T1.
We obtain 2.18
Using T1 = 1.07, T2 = 1.11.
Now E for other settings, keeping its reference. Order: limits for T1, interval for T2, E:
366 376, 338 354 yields 2.09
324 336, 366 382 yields 2.06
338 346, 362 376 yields 2.10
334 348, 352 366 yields 2.12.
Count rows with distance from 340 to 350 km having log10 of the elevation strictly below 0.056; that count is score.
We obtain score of 5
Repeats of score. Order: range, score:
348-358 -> 3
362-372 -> 1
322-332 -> 5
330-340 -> 5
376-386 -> 4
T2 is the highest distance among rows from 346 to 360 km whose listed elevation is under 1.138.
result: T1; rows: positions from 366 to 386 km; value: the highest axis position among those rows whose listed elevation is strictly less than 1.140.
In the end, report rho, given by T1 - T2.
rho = 28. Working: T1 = 383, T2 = 355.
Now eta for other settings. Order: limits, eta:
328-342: 14.6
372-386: 15.8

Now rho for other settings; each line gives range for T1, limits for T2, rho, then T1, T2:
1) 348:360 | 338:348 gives 8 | 355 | 347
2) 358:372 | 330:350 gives 20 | 369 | 349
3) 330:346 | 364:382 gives -36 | 345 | 381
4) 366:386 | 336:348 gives 36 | 383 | 347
